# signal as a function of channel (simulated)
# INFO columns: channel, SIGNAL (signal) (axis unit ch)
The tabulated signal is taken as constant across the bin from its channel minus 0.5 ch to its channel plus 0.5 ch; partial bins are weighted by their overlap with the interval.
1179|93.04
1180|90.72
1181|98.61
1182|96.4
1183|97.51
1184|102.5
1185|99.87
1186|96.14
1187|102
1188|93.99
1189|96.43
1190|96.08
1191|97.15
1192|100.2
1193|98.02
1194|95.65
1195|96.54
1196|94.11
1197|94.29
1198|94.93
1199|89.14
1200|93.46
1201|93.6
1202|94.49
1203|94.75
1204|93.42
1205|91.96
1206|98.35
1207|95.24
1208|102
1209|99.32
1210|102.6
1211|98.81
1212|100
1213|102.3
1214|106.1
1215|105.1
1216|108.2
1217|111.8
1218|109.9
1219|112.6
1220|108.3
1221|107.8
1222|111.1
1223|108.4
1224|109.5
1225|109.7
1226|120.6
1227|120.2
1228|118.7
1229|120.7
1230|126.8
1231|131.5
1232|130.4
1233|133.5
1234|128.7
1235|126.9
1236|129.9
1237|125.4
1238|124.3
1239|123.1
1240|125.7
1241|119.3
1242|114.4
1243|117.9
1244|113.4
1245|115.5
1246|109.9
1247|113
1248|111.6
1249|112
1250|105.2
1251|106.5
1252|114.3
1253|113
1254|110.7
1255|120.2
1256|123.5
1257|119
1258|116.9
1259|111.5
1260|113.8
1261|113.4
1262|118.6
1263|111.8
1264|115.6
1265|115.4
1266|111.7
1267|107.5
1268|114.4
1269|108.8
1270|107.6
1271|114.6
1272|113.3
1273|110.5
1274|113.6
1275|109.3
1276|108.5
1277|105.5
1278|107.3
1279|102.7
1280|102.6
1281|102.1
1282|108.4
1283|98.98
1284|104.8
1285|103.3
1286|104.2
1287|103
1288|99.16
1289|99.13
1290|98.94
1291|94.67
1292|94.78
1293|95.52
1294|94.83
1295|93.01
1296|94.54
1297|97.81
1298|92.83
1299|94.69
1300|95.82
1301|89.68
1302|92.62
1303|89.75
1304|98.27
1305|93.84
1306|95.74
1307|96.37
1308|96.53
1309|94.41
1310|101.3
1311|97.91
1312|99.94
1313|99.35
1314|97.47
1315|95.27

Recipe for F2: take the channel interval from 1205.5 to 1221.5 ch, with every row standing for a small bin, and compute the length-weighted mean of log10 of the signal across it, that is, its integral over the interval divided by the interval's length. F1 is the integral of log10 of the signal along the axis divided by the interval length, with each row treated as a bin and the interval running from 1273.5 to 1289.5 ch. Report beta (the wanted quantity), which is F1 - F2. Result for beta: 0.001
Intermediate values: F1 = 2.02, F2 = 2.02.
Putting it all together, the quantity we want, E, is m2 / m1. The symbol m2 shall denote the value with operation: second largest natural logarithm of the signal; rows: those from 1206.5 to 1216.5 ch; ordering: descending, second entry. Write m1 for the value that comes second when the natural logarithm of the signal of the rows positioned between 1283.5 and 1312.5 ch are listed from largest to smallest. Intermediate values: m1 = 4.65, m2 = 4.66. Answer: 1.00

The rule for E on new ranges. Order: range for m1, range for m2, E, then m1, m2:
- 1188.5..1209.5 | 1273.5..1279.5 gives 1.02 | 4.61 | 4.69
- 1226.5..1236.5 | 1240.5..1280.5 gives 0.98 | 4.88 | 4.79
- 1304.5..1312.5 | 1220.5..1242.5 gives 1.06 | 4.60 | 4.88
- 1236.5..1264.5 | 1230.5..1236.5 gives 1.01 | 4.83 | 4.88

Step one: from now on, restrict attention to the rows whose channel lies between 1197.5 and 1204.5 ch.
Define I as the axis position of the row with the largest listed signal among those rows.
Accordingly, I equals 1198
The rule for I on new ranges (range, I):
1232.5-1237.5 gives 1233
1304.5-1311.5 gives 1310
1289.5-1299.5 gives 1290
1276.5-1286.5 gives 1282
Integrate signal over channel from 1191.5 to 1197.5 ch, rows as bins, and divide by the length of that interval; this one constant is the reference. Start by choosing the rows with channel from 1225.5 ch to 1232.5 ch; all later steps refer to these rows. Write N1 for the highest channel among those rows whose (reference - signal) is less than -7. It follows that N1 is 1232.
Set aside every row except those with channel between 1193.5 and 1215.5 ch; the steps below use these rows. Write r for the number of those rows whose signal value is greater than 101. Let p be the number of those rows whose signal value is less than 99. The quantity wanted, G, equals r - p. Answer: -10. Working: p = 15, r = 5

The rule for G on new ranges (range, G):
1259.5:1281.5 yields 22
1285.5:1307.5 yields -16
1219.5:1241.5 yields 22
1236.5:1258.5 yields 22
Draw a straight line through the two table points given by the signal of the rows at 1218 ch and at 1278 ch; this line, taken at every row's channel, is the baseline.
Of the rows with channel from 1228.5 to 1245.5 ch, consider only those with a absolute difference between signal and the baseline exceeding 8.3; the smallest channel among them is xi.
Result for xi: 1229 ch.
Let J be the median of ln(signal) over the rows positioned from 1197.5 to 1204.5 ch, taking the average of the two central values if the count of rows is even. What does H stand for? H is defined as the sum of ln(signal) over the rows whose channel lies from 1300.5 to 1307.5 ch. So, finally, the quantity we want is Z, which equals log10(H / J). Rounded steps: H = 31.8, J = 4.54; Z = 0.845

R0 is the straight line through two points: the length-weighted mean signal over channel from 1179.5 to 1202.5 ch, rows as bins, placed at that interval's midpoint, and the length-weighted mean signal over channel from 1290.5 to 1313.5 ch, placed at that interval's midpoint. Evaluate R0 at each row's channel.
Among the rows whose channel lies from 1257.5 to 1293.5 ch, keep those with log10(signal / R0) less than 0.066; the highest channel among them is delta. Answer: 1293 ch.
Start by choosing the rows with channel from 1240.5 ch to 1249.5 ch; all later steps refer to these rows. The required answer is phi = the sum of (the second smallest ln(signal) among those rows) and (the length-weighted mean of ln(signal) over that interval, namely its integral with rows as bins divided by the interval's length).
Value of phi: 9.45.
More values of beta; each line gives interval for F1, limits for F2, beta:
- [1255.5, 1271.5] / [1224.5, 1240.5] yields -0.039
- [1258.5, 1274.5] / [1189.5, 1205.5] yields 0.075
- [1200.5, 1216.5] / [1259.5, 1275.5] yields -0.055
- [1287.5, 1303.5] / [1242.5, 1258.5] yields -0.079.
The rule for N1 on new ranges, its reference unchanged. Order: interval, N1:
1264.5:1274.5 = 1274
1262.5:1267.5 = 1267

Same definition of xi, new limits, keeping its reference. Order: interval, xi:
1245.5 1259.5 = 1255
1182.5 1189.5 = 1183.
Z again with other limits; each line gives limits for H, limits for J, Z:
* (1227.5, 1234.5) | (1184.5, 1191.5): 0.871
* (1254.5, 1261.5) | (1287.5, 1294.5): 0.864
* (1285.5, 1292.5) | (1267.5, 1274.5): 0.833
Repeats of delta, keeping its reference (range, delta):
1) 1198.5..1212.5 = 1212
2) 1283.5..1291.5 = 1291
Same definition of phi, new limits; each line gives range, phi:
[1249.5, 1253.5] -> 9.37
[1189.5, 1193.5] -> 9.16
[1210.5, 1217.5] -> 9.25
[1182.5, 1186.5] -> 9.17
